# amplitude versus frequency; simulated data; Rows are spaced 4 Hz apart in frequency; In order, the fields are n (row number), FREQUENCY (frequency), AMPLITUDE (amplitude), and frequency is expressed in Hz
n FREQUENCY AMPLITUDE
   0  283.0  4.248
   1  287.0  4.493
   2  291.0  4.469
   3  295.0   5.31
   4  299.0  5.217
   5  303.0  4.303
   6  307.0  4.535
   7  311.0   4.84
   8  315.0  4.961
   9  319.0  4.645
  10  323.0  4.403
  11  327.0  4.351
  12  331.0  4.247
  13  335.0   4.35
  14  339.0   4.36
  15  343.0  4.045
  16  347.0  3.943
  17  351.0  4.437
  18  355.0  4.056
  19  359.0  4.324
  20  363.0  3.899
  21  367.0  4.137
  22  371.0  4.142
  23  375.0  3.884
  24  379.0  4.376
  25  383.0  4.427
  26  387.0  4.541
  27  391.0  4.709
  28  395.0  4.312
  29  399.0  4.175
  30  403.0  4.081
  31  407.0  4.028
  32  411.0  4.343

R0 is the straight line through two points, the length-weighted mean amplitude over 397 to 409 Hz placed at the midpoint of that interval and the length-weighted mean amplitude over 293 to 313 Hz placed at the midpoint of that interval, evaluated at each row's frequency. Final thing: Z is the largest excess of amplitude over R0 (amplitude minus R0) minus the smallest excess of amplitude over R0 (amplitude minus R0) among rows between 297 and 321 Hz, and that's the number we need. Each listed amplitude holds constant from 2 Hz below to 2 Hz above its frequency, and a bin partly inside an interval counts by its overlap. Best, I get 0.88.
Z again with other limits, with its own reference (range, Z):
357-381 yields 0.60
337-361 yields 0.52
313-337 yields 0.59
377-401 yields 0.47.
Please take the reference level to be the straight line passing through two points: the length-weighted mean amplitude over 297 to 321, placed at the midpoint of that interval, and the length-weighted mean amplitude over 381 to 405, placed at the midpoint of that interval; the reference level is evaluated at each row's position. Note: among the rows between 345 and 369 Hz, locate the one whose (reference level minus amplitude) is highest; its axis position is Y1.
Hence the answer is 347.0 Hz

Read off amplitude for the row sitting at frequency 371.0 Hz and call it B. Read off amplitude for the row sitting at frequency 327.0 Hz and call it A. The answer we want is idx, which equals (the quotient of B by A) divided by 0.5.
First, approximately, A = 4.351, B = 4.142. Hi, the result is 1.9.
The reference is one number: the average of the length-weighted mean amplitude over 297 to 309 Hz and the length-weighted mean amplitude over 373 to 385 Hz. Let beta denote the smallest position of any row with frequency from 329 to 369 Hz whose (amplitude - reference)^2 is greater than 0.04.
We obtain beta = 331.0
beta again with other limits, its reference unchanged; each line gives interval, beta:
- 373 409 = 375.0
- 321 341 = 331.0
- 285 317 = 295.0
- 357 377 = 363.0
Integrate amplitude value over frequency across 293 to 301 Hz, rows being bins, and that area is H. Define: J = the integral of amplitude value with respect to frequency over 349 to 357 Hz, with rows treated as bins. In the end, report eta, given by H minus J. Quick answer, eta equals 8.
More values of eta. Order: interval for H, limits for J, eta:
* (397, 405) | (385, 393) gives -4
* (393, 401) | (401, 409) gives 2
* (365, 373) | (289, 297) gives -6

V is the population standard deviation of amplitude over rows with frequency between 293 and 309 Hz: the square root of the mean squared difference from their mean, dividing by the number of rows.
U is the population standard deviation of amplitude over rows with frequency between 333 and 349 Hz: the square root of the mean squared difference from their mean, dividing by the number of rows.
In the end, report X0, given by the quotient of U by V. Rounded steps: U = 0.18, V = 0.43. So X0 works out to 0.4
